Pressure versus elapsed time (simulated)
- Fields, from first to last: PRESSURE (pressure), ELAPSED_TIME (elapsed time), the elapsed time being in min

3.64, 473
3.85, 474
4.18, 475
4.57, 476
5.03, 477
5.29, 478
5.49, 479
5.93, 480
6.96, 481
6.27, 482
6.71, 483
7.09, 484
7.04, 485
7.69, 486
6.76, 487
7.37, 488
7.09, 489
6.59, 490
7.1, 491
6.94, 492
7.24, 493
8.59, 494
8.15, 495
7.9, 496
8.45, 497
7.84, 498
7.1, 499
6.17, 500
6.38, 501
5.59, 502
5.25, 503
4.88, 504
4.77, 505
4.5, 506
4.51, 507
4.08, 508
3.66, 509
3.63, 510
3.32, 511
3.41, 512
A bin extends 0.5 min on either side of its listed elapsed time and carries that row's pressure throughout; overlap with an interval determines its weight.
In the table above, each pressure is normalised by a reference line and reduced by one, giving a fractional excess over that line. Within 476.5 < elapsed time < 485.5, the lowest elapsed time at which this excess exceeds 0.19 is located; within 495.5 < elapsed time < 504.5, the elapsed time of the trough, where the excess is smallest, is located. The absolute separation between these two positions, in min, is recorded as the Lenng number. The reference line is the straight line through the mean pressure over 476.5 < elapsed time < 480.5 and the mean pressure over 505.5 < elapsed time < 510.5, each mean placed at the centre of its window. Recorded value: 23 min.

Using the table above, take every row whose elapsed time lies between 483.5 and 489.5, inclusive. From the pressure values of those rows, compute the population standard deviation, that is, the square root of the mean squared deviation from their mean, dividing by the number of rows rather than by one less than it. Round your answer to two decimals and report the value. 0.29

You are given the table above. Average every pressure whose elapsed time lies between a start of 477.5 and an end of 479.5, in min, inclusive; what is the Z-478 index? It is 5.4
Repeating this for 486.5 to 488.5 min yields 7.1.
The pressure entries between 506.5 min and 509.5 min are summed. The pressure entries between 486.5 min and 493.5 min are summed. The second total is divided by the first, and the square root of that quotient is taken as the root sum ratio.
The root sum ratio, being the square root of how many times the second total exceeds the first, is 2.0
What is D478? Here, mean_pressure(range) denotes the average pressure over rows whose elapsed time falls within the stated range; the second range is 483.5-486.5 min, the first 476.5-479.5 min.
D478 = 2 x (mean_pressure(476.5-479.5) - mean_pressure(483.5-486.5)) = -4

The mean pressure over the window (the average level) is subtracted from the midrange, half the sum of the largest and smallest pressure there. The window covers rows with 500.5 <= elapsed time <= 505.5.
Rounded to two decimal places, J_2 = 0.20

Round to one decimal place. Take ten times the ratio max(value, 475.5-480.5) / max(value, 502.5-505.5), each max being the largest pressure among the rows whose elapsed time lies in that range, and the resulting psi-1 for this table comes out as 11.3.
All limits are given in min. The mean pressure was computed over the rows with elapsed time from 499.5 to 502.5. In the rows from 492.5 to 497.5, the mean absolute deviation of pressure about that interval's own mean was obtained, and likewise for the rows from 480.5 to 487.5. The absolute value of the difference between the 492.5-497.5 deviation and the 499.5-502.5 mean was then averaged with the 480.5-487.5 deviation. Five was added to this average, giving 8.0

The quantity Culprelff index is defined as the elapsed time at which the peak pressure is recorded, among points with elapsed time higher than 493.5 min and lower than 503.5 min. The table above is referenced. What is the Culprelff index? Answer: 494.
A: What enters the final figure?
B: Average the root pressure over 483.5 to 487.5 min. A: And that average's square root 1.63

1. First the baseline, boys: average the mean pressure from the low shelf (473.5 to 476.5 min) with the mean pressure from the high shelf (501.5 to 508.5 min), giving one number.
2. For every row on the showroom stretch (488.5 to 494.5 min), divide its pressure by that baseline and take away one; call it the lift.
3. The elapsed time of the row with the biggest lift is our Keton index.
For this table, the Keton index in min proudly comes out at 494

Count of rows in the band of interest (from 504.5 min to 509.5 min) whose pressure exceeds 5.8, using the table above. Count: 0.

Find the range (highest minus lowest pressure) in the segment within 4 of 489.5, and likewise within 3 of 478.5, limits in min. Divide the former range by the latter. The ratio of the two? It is 0.46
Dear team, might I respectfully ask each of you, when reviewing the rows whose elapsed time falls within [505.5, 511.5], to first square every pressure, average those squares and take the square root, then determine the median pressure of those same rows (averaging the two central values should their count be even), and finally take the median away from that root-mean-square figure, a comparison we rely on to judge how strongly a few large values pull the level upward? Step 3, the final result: 0.11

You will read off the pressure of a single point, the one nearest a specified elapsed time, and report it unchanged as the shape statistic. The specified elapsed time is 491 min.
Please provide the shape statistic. 7.1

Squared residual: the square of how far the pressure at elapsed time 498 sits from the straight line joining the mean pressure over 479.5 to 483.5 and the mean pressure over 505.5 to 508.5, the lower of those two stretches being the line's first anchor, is 7.5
